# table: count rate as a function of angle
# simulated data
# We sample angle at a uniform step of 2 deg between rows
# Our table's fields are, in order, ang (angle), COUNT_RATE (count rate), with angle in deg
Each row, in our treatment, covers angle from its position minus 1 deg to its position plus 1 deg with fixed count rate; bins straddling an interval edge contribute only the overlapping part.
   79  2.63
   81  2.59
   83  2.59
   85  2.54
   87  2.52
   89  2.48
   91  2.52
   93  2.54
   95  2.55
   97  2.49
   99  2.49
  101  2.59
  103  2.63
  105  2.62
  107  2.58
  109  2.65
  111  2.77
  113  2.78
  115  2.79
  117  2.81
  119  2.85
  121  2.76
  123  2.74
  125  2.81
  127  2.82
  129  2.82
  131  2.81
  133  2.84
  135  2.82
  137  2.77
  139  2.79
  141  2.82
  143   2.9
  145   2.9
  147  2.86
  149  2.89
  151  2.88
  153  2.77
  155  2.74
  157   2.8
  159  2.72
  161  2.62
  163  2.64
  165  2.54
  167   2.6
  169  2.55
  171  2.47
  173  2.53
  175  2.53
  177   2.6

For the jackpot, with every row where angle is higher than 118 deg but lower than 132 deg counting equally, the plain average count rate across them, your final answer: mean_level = 2.80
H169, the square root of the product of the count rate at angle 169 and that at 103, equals 2.59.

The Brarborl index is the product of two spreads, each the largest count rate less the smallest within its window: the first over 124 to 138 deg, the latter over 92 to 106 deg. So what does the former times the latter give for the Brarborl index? 0.010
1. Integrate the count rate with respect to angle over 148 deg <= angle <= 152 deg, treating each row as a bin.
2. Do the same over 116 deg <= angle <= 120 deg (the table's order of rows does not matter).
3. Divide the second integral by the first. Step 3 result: 0.98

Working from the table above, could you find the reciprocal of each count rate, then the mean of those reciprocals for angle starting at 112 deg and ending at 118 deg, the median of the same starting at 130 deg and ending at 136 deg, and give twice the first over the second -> 2.02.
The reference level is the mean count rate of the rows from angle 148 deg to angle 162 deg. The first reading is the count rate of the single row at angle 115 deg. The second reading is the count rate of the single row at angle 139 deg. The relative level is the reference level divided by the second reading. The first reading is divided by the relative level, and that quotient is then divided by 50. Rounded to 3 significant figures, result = 0.0561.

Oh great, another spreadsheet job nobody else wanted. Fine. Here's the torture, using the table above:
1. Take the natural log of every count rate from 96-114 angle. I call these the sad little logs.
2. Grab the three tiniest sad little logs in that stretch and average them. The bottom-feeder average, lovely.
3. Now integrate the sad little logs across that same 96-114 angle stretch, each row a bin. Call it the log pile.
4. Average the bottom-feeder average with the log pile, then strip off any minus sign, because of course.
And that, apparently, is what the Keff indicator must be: 9.13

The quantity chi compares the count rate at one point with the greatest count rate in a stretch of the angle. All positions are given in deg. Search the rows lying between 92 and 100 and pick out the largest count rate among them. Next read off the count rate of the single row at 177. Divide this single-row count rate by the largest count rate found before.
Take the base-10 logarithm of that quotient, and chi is 0.0084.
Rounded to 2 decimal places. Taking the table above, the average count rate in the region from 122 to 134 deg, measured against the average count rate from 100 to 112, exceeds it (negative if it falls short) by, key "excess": 0.17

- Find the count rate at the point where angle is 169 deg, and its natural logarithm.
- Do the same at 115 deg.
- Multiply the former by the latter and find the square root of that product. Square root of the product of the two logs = 0.98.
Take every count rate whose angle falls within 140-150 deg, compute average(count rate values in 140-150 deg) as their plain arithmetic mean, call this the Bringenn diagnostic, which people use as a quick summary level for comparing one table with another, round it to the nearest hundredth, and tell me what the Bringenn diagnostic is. 2.87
